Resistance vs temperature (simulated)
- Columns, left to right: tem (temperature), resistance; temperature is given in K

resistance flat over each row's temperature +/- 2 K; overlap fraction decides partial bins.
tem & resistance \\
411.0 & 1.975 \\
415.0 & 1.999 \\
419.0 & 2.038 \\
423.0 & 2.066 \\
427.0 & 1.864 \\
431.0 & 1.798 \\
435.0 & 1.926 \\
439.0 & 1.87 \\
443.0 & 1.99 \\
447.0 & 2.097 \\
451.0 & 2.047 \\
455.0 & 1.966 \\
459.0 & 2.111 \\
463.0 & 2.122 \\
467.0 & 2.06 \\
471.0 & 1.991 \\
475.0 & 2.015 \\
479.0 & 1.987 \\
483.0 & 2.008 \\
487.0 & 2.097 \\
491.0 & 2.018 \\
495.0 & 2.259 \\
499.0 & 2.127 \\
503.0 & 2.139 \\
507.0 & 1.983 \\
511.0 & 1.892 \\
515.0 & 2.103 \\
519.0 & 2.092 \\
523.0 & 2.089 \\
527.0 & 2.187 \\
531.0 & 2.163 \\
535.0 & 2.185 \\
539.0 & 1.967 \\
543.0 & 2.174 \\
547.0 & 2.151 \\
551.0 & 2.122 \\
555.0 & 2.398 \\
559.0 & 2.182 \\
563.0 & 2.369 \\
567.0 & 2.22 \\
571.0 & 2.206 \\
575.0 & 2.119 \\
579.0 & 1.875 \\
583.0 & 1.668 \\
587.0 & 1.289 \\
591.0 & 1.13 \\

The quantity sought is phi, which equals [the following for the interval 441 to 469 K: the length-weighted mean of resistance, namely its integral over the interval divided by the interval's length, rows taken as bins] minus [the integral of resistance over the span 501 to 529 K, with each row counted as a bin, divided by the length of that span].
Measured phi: -0.01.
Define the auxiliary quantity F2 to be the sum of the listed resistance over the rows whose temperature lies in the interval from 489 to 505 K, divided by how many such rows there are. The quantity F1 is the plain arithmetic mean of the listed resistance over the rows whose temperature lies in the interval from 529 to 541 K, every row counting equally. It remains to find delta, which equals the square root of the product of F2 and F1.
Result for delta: 2.12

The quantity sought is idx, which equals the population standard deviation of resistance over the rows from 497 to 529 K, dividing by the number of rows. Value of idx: 0.09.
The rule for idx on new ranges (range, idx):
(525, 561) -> 0.10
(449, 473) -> 0.06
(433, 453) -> 0.08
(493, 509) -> 0.10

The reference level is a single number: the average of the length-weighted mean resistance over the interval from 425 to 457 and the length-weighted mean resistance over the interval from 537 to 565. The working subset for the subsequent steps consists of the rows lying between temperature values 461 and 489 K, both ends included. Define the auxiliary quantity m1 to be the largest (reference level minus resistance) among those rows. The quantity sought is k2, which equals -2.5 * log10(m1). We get 2.7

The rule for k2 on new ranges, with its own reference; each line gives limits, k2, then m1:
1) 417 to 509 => 1.4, 0.27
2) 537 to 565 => 2.5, 0.10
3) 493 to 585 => 1.0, 0.40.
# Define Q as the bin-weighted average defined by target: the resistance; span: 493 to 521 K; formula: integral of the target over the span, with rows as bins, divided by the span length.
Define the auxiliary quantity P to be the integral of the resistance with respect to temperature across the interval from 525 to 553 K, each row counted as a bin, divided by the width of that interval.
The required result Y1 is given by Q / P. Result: 0.98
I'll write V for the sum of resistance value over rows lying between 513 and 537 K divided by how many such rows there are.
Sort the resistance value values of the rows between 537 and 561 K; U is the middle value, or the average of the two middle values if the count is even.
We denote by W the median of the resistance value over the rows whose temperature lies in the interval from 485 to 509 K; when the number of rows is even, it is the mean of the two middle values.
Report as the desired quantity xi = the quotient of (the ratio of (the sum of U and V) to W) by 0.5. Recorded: 4.07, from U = 2.16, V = 2.14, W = 2.11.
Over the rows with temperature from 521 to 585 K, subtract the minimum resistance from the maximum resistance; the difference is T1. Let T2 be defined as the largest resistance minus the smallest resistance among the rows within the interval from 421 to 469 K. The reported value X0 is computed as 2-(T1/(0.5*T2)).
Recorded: -2.5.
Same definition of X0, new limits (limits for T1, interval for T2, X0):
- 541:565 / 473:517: 0.5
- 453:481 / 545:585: 1.6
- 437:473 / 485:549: 0.6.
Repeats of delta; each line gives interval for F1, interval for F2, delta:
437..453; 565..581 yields 2.05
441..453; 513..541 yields 2.08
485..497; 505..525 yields 2.08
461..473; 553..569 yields 2.17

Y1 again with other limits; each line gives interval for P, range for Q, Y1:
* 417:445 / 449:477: 1.06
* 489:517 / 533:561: 1.05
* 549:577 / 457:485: 0.92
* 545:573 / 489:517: 0.93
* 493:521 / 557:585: 1.00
